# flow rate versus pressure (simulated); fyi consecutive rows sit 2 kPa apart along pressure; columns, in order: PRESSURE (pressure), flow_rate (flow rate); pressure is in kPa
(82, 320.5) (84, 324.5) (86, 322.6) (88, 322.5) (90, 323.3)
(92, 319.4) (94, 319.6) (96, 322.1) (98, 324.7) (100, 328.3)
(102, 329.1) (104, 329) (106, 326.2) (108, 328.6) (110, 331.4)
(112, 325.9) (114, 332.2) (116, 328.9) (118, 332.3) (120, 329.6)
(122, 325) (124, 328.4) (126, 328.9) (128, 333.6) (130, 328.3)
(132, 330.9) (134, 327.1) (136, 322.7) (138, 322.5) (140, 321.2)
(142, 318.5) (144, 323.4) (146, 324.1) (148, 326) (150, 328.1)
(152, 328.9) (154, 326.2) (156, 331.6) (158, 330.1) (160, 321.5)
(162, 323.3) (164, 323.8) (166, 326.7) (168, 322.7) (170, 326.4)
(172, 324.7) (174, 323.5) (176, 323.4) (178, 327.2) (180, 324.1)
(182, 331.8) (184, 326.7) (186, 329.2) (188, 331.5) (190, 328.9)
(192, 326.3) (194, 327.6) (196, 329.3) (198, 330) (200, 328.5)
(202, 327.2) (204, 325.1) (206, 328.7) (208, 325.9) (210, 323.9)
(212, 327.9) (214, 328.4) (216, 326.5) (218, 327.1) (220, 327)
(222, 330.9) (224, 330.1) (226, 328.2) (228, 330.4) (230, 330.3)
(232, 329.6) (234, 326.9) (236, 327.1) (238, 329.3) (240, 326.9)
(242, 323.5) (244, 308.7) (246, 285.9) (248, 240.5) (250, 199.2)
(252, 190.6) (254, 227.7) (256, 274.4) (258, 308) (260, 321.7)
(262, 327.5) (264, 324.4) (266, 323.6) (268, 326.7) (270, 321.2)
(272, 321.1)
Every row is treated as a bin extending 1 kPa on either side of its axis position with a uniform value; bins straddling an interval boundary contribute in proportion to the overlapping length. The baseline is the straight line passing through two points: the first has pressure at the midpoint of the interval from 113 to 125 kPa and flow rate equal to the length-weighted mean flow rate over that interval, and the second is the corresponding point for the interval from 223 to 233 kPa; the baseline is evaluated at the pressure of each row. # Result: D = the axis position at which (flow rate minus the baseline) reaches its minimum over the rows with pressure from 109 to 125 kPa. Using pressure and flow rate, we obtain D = 122 kPa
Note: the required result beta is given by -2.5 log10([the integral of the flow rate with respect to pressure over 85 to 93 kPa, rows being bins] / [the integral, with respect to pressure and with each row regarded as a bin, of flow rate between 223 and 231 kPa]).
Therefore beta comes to 0.0260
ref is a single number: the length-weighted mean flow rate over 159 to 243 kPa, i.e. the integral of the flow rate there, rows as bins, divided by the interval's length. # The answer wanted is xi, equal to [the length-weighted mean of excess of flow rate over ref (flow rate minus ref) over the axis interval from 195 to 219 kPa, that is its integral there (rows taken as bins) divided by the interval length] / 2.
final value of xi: 0.1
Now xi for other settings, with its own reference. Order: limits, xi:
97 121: 0.9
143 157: -0.1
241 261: -29.5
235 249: -10.6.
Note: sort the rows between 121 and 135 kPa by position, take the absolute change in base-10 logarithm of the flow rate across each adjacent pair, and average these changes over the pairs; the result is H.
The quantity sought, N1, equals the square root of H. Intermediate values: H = 0.0045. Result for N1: 0.067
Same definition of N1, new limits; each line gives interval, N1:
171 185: 0.068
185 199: 0.050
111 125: 0.072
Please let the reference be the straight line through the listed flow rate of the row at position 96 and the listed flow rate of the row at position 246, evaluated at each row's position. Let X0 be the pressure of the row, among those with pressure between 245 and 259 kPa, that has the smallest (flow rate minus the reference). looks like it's 252 kPa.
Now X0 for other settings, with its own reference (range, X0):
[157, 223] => 160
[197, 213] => 204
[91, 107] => 92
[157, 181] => 160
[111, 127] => 112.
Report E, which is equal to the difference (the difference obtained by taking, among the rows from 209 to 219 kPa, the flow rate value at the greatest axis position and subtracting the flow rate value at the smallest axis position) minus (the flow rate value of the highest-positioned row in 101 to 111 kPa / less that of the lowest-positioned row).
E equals 1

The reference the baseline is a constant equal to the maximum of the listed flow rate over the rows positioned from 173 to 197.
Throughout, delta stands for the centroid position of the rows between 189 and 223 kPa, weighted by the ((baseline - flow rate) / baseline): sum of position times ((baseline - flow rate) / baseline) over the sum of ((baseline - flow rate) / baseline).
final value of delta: 206.3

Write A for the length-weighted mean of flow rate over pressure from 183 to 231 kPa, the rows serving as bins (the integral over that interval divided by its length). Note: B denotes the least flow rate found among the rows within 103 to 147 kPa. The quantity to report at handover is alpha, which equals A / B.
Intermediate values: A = 328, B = 318.5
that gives 1.03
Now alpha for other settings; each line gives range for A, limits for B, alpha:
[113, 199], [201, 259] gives 1.72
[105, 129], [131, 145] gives 1.03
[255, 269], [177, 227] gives 0.97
